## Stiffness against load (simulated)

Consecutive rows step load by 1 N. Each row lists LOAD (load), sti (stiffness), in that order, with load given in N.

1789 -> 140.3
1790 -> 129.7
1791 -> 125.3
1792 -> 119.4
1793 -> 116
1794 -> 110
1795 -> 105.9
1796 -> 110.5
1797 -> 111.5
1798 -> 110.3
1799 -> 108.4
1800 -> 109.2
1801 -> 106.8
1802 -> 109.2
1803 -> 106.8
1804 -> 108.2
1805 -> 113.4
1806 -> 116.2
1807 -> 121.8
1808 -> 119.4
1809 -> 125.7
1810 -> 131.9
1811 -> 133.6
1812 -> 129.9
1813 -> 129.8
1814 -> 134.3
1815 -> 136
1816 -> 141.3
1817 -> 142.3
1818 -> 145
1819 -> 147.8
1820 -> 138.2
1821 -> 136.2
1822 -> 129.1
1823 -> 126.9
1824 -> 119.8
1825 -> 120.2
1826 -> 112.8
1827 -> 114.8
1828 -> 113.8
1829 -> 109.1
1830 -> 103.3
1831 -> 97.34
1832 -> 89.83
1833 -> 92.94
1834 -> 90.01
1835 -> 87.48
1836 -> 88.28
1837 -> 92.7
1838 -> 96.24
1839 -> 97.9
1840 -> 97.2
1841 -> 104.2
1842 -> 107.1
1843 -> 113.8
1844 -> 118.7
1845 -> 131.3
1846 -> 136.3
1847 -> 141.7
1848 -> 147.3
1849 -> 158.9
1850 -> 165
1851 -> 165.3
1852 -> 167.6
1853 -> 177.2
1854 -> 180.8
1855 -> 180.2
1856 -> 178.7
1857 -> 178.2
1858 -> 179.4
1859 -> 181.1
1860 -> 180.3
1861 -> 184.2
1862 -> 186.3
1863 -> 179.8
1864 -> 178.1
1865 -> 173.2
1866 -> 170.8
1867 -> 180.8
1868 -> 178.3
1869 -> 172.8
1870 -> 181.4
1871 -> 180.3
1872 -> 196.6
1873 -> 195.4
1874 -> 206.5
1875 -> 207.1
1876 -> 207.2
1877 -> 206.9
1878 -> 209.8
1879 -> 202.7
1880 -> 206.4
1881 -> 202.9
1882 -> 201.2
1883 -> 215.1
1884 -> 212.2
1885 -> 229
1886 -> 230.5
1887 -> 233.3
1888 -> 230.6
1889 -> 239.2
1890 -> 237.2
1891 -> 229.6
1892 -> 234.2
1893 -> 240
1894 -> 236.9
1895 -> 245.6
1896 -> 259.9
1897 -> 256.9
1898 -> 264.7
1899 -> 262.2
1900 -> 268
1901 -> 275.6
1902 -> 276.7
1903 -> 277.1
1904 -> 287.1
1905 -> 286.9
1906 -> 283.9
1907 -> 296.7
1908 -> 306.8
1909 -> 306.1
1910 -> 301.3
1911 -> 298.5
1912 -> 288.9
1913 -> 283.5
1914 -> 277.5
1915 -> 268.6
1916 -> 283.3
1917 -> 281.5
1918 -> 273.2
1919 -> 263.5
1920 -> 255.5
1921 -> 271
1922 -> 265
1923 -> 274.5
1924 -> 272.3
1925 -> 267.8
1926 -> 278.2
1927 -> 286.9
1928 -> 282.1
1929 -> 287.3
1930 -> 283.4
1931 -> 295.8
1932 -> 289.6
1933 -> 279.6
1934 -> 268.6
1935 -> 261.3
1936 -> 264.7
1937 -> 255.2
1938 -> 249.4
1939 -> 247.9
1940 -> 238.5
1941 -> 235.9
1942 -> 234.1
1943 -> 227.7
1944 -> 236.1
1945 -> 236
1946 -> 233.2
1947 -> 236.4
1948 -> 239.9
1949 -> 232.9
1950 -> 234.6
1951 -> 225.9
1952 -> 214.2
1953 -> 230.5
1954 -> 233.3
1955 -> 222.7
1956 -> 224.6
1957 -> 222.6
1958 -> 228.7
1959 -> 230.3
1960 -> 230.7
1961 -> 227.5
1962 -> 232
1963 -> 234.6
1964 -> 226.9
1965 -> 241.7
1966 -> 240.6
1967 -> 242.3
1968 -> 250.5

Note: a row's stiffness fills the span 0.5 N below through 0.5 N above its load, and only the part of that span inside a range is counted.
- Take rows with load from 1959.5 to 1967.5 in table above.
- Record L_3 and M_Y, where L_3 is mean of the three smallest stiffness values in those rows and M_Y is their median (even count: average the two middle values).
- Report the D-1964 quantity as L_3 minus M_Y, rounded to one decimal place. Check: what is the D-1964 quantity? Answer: -4.9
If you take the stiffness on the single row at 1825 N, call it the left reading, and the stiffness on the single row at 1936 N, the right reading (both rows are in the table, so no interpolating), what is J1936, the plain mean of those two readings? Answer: 192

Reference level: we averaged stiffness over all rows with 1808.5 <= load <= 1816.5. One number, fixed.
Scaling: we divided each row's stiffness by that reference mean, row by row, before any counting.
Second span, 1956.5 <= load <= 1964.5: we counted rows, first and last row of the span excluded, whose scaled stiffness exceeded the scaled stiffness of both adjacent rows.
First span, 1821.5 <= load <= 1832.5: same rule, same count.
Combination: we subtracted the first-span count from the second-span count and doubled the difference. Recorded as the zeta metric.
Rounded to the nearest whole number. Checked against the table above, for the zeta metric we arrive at 0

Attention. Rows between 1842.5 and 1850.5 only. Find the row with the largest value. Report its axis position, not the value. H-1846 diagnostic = 1850 N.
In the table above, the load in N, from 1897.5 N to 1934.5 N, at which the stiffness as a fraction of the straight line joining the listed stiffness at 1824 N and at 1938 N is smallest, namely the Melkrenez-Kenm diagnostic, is 1934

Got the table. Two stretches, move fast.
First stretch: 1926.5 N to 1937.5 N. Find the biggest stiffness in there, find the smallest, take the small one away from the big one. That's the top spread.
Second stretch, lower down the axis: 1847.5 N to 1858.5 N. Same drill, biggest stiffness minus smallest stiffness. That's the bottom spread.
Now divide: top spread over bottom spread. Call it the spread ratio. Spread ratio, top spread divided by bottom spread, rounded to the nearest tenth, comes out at 1.2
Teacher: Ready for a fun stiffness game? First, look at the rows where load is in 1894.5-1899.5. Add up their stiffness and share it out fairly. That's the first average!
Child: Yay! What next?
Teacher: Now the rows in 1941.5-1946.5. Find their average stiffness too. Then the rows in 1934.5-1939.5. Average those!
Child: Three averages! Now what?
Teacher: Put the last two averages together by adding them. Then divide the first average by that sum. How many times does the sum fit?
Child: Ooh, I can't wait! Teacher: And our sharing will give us 0.53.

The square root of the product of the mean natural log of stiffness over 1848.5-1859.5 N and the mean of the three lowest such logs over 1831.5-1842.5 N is 4.8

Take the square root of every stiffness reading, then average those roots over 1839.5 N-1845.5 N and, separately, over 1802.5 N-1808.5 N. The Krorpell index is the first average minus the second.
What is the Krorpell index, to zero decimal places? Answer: 0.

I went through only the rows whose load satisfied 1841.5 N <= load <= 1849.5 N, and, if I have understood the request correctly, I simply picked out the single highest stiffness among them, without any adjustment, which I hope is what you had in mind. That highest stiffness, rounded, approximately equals 158.9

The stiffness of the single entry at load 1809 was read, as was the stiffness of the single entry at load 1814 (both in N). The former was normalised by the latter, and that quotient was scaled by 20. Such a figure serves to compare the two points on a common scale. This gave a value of 18.7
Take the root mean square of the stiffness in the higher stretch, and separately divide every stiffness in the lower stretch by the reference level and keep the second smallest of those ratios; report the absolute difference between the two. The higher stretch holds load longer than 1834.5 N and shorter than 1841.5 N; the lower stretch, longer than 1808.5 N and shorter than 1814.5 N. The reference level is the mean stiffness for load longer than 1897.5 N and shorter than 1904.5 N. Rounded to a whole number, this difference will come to 95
